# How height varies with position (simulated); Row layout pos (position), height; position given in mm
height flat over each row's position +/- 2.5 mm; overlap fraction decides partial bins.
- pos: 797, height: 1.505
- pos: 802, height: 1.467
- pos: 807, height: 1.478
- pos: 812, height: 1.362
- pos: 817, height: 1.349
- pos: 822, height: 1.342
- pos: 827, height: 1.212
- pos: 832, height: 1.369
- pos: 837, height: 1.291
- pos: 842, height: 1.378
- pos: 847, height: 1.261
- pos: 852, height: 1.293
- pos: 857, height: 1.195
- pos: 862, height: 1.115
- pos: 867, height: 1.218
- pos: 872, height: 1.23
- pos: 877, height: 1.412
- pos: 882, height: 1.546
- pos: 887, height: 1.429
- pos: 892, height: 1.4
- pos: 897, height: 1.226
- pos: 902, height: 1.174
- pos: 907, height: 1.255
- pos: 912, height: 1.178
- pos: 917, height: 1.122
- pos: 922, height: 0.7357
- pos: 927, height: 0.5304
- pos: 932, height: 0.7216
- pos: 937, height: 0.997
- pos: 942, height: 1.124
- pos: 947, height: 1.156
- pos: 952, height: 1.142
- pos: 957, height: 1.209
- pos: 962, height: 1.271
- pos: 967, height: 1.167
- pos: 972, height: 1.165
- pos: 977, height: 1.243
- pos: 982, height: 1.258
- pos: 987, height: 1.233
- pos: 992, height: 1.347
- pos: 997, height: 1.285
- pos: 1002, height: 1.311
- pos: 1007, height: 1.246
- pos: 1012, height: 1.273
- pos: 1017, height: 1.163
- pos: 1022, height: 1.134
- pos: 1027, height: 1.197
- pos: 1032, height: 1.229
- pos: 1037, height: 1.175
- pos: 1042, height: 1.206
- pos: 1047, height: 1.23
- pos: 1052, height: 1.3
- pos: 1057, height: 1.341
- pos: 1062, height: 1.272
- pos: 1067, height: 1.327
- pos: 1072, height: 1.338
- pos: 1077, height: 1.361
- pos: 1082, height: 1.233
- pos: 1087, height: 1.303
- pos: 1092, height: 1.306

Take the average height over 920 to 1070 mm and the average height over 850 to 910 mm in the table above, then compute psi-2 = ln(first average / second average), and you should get -0.10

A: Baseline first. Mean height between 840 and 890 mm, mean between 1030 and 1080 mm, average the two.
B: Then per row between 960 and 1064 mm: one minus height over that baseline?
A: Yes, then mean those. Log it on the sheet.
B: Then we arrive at 0.04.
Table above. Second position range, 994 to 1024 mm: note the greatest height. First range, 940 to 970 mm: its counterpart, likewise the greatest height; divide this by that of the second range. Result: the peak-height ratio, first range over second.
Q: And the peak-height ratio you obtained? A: 0.969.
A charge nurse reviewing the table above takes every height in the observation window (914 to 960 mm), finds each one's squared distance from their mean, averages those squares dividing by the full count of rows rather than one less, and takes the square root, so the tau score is 0.23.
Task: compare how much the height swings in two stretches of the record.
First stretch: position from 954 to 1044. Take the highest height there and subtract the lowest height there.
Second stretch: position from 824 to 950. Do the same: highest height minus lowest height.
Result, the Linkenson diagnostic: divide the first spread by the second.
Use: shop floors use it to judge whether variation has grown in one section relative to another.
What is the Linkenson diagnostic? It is 0.2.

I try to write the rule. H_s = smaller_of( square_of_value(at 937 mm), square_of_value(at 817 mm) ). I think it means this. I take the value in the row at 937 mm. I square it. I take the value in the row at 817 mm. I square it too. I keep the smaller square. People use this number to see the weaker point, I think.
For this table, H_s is 0.99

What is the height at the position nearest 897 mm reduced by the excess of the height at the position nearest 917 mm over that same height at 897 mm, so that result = 1.3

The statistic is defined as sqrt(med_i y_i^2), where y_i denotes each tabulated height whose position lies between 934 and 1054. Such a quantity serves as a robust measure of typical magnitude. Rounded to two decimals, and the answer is 1.22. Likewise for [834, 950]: 1.22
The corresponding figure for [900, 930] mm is 1.15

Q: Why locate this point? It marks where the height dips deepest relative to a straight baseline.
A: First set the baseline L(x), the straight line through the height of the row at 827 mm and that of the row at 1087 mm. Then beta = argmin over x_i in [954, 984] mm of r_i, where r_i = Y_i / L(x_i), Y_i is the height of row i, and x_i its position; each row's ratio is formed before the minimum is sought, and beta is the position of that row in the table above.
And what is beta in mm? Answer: 972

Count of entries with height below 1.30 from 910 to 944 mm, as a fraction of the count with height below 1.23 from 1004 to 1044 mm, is 1.2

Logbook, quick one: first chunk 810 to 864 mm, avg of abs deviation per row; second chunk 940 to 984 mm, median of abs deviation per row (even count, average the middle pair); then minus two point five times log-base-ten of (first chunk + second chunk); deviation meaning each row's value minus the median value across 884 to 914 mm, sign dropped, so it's 2.01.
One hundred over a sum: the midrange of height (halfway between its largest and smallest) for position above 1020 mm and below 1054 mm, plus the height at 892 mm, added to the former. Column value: 38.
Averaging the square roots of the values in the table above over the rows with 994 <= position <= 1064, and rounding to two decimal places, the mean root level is 1.11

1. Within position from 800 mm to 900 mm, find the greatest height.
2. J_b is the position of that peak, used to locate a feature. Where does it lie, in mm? 882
